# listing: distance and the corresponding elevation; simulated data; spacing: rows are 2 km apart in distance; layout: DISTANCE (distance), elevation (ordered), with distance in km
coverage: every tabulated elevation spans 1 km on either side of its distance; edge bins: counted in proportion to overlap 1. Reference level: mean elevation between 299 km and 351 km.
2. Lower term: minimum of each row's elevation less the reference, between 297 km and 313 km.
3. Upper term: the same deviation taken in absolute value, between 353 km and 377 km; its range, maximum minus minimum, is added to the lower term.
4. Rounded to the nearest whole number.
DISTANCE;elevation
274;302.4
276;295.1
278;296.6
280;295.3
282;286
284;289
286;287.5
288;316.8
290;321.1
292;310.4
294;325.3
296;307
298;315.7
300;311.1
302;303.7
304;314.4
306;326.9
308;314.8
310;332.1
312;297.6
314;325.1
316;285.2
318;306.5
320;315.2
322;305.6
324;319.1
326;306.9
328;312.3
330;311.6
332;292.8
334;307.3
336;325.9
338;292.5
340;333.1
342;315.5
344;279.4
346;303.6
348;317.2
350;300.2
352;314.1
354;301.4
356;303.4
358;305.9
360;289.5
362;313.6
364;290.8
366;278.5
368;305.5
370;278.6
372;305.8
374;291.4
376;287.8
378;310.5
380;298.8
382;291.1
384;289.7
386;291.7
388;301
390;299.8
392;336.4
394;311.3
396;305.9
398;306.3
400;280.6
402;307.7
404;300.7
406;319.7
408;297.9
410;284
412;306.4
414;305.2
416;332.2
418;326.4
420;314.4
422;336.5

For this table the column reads 15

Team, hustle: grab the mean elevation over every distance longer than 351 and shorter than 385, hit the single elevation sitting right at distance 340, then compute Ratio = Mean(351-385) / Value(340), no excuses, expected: 0.89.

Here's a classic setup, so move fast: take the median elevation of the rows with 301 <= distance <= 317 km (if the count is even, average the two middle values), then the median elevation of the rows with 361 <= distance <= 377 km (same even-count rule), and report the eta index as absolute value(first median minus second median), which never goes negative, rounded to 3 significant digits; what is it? 23.5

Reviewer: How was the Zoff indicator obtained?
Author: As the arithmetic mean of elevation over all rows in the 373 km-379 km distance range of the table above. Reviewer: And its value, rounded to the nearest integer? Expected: 297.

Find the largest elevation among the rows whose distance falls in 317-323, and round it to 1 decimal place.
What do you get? 315.2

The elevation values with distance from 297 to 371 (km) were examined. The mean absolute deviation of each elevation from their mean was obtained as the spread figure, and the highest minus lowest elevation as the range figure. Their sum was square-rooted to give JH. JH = 8.1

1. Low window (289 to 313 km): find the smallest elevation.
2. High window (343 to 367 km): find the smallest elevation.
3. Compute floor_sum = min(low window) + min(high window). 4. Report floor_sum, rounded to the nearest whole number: 576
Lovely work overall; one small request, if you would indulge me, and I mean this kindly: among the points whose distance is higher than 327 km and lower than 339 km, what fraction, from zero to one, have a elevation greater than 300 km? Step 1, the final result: 0.67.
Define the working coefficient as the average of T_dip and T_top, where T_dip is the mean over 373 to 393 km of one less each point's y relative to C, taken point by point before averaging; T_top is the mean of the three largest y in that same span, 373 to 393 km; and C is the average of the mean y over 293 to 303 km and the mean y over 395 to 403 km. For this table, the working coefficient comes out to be 158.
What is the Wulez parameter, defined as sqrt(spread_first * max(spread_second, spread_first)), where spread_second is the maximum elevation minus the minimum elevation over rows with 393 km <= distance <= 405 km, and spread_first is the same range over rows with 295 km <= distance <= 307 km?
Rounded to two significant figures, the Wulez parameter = 27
